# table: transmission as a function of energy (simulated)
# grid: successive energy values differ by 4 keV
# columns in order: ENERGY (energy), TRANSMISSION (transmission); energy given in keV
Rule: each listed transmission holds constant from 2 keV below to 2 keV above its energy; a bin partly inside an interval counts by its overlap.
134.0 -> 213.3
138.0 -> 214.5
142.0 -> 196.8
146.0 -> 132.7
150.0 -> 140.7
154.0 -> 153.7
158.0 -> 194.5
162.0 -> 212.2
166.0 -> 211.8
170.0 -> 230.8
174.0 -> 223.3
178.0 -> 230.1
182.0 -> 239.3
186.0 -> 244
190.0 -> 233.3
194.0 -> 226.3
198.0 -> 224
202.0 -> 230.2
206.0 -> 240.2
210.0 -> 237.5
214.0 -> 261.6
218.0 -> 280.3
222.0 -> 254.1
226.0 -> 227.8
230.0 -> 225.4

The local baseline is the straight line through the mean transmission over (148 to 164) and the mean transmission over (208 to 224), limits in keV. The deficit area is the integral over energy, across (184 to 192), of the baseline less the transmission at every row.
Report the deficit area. -152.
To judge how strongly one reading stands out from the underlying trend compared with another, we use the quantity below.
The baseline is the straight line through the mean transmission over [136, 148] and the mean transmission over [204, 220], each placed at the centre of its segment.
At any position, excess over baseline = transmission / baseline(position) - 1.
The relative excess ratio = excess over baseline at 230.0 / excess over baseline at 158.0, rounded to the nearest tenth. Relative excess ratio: 9.6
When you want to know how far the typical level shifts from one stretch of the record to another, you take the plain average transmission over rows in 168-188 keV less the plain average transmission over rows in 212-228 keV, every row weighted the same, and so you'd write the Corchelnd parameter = -22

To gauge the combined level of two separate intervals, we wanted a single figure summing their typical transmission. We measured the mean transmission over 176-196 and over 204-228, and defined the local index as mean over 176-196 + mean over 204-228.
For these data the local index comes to 485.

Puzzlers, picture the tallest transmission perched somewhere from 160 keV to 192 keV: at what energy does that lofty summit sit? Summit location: 186.0 keV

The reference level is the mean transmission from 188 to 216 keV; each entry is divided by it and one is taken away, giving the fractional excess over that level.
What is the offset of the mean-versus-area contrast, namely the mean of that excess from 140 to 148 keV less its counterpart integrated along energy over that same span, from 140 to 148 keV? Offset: 2.1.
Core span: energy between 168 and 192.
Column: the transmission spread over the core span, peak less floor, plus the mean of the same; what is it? 254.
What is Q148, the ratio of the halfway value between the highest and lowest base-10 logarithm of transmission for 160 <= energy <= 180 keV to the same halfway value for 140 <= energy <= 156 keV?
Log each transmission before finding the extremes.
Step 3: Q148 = 1.062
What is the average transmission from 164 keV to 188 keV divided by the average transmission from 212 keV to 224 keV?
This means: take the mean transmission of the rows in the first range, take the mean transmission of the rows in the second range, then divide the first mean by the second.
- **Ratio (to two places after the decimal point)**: 0.87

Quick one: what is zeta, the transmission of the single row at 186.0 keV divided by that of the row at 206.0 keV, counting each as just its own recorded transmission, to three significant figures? 1.02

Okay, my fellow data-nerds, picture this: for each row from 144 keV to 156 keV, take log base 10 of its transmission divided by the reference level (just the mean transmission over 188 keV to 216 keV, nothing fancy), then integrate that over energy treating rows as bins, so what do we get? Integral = -2.6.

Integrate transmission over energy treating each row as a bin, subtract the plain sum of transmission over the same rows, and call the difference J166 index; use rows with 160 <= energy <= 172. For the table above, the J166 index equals 1964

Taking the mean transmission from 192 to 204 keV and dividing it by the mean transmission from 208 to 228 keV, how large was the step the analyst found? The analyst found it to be 0.90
